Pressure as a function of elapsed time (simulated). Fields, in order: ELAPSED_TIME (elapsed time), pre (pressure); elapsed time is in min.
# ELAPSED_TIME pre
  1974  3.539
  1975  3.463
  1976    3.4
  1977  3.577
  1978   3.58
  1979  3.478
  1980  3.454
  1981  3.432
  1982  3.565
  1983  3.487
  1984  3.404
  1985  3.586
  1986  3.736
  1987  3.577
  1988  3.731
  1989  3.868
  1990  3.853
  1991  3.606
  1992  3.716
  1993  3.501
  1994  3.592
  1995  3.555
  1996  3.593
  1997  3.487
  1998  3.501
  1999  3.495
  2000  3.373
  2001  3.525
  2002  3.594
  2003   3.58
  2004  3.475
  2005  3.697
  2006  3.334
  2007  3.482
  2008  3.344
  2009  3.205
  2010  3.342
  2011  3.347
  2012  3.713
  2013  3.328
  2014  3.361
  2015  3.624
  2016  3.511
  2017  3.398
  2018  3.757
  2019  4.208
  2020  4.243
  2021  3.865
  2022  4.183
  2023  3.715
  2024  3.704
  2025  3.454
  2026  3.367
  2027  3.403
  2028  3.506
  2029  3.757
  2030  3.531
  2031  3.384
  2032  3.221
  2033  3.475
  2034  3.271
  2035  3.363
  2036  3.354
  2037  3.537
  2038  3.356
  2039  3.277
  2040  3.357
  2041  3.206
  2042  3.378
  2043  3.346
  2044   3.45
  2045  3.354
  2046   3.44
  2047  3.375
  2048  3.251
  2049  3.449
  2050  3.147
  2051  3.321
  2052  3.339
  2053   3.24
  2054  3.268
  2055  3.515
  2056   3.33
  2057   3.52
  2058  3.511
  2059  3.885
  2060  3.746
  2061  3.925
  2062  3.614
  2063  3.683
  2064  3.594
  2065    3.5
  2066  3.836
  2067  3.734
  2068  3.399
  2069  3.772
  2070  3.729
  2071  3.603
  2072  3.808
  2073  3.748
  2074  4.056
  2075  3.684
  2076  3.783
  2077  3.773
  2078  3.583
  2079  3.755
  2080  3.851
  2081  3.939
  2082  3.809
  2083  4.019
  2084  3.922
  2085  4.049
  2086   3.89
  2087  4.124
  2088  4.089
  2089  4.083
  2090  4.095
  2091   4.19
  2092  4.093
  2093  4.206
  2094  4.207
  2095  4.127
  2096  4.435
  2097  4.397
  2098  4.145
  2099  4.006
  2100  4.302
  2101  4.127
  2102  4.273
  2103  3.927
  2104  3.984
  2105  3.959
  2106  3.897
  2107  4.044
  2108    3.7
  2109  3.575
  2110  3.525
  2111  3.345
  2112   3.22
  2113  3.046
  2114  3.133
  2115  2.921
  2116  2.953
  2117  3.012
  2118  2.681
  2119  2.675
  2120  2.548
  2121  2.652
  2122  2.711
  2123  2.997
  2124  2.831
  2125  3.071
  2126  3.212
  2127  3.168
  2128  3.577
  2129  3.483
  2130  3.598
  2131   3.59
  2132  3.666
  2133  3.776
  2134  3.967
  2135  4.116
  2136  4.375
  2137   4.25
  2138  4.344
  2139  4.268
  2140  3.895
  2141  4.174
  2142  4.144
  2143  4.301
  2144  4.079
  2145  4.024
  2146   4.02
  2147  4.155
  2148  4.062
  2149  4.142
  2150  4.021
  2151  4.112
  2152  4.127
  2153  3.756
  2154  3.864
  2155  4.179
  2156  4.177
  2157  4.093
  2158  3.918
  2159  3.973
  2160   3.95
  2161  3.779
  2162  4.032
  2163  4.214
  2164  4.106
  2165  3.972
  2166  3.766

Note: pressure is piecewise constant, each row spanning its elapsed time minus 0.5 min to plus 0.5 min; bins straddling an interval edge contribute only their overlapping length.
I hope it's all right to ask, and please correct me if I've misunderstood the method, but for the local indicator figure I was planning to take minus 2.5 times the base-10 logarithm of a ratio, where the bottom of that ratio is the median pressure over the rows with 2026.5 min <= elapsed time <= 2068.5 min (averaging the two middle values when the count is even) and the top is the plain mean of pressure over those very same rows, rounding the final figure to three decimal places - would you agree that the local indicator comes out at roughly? -0.017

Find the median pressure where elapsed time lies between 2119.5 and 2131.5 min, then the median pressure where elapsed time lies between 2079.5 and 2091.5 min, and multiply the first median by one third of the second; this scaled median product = 4.2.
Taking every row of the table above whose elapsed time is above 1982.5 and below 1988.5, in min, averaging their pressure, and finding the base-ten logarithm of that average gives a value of 0.55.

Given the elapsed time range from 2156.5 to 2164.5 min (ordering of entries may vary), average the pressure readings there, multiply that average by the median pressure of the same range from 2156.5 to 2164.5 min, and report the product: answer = 16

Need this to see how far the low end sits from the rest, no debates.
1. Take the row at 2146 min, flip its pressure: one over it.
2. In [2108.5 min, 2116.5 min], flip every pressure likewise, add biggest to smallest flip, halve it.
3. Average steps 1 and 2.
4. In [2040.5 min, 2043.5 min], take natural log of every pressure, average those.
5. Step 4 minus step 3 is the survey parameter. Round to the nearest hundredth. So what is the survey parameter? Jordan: 0.92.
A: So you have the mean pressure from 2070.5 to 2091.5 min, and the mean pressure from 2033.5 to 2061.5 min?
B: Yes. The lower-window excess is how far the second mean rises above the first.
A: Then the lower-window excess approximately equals -0.49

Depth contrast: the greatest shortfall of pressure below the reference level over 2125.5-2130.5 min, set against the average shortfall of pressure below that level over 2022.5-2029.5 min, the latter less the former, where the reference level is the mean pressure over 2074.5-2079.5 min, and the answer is -0.4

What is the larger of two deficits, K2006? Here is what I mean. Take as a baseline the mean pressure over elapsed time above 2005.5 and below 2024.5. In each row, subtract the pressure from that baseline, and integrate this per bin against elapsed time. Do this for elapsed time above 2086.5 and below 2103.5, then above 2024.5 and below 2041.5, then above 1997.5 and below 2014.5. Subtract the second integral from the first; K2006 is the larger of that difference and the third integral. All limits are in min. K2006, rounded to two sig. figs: 2.7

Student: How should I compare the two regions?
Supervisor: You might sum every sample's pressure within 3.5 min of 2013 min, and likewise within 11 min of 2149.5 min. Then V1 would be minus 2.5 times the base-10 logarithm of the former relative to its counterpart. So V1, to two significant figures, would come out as 1.4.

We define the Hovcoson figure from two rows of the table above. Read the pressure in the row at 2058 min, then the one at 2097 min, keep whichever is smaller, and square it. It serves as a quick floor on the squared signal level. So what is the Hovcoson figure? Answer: 12.3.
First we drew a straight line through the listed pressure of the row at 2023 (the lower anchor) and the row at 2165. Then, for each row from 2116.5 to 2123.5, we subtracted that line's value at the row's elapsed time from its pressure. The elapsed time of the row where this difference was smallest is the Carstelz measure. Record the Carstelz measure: 2120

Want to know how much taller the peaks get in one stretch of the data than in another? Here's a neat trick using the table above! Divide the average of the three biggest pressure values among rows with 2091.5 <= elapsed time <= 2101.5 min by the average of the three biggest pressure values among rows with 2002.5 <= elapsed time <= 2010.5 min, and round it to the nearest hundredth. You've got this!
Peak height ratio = 1.22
